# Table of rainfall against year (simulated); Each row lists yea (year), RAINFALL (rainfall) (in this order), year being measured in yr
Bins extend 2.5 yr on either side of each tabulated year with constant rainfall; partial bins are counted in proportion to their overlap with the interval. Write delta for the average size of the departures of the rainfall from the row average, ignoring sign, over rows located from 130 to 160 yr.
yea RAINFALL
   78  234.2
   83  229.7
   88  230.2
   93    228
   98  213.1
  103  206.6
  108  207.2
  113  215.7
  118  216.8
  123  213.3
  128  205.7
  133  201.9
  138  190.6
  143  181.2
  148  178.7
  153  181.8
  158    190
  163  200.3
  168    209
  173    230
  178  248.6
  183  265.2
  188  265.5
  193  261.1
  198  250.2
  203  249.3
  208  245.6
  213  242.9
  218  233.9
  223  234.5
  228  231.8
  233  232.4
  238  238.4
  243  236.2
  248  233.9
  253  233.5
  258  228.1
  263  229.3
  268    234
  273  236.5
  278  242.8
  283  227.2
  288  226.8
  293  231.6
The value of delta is 6.8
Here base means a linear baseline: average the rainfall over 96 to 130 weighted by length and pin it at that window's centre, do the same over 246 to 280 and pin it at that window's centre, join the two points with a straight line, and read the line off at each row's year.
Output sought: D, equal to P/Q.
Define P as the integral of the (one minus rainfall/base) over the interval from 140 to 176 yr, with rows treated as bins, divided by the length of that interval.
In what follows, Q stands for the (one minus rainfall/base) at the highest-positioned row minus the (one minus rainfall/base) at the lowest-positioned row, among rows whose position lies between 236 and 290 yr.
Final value 1.2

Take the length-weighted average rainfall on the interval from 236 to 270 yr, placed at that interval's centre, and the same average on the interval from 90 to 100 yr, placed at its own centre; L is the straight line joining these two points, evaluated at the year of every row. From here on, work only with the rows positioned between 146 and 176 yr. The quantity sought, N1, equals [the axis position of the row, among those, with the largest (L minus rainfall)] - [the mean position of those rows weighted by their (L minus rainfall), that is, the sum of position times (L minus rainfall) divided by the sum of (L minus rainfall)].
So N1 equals -7.5 yr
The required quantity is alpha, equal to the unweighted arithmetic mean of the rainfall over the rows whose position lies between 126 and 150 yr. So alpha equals 192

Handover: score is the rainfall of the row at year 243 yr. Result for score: 236.2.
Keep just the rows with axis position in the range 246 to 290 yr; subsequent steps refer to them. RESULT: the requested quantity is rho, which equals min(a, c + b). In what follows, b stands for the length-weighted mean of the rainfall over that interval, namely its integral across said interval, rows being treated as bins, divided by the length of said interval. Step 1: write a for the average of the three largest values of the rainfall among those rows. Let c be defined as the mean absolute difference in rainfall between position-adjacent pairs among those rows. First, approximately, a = 238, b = 233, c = 4.6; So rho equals 237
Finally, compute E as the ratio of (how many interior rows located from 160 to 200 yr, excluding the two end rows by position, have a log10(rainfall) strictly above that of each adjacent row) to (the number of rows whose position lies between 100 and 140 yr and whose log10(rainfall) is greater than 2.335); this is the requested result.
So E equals 1.00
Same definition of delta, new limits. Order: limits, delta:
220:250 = 1.8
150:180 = 19.6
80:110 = 10.2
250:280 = 3.7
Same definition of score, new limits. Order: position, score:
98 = 213.1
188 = 265.5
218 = 233.9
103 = 206.6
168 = 209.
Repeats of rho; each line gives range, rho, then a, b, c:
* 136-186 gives 219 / 248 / 208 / 10.9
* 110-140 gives 213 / 215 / 208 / 5.5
